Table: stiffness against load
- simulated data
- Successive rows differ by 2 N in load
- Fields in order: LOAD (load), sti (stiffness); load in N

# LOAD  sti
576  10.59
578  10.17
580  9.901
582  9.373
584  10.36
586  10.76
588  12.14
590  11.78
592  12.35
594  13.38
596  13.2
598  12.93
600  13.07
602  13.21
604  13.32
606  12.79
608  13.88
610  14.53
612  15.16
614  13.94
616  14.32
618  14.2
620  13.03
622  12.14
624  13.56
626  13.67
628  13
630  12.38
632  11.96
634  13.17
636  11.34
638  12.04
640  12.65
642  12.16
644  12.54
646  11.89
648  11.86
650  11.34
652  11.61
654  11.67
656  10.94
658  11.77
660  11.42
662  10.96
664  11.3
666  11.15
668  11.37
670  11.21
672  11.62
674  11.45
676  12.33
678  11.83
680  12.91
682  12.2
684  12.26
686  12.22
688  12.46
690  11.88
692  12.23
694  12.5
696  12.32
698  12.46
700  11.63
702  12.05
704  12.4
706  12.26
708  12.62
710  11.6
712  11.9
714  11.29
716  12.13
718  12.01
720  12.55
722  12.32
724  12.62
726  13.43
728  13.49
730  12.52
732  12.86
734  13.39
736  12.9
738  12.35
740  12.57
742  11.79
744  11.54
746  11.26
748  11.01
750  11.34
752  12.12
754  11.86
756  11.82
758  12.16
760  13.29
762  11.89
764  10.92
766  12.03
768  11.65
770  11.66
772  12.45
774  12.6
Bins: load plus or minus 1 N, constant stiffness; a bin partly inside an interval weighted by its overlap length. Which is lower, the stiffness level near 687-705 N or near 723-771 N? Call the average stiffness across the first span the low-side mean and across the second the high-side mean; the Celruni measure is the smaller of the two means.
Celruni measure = 12.19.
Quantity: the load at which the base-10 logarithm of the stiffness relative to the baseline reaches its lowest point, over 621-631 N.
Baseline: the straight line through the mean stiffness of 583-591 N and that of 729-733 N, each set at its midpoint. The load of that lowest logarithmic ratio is 622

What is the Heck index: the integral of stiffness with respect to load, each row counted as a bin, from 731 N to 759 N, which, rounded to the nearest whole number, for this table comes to 338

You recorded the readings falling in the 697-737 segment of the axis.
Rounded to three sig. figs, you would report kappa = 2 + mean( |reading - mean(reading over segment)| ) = 2.46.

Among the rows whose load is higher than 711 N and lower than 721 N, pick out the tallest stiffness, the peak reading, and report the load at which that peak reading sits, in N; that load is 720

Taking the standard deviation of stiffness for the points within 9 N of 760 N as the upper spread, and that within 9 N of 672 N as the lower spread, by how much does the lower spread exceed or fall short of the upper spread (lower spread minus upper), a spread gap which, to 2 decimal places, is -0.03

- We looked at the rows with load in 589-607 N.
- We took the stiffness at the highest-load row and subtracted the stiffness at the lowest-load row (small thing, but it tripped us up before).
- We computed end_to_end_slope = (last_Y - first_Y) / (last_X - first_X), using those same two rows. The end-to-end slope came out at 0.063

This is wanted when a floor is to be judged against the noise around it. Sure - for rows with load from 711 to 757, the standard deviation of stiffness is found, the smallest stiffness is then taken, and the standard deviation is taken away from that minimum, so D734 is 10.3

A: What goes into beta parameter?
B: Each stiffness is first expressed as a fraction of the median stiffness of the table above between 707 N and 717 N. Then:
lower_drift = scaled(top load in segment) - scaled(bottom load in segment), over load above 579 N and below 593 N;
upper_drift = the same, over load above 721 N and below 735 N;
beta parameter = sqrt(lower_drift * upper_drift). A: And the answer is 0.14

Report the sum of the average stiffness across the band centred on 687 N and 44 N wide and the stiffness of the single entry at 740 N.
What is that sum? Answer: 24.6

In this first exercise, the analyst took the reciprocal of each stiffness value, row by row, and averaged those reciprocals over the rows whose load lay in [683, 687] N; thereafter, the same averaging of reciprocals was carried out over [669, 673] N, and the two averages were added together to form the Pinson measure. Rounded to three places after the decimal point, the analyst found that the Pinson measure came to 0.169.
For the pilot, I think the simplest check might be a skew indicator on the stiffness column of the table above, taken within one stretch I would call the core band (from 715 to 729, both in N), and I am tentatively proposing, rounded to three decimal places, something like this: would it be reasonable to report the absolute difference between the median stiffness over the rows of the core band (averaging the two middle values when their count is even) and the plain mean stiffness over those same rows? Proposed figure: 0.100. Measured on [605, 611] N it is 0.147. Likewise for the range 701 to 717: 0.059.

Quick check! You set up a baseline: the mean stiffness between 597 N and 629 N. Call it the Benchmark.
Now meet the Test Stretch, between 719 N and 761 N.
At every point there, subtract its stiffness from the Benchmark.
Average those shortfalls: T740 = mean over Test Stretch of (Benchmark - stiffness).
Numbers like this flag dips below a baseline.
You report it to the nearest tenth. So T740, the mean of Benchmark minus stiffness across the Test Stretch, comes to 1.2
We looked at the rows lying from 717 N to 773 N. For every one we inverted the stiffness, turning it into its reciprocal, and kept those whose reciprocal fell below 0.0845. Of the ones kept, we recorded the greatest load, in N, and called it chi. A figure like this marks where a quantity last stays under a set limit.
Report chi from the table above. 772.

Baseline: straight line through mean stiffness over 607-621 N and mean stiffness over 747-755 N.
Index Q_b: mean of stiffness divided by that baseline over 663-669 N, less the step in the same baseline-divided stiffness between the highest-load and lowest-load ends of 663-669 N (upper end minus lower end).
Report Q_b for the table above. 0.85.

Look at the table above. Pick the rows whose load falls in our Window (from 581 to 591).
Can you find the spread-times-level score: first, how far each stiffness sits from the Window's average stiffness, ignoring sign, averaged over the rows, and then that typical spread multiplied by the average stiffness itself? 9.4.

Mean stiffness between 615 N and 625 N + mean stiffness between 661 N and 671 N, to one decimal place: 24.6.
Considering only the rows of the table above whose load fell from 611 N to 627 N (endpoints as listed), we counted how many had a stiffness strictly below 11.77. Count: 0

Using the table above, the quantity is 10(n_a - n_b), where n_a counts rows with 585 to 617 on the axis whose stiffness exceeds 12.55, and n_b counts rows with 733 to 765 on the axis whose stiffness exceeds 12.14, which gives 60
